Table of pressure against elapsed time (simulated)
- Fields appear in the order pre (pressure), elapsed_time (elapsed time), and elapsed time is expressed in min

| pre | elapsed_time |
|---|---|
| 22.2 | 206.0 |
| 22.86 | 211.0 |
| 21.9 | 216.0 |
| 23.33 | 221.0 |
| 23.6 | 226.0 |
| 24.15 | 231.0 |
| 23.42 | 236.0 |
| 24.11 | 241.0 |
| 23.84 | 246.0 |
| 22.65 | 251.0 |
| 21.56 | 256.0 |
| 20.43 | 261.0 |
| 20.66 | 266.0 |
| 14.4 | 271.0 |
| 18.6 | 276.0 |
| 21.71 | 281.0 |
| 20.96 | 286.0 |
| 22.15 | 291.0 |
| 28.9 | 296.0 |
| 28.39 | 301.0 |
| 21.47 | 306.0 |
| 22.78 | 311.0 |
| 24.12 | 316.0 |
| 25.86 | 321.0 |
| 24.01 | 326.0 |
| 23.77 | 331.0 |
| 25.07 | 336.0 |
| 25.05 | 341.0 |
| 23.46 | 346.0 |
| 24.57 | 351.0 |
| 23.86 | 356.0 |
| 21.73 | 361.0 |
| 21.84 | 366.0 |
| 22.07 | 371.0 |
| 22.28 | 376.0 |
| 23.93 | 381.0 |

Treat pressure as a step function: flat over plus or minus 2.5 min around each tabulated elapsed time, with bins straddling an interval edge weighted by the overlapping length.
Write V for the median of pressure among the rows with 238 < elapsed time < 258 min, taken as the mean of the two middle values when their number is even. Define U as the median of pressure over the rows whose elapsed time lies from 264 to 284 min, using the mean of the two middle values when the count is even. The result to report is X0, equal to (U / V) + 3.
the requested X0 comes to 3.84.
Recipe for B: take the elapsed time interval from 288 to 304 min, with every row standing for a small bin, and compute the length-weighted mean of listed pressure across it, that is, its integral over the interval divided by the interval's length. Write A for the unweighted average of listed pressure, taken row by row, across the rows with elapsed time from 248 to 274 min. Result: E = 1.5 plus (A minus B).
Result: -5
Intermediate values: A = 19.9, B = 26.2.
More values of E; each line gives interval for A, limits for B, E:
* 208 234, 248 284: 5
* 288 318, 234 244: 2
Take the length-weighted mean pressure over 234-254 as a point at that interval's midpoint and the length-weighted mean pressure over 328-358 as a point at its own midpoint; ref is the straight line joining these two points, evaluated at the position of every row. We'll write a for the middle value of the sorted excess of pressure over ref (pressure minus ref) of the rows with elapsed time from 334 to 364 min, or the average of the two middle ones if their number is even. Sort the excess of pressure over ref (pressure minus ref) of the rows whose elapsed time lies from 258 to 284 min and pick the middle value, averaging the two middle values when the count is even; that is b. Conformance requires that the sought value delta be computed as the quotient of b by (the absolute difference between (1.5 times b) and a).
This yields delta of -0.69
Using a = -0.2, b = -3.2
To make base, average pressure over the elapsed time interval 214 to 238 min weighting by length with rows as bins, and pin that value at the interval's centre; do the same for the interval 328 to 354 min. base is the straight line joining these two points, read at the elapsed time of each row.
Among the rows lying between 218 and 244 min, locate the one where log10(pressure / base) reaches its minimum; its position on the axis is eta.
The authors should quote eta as 236.0 min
